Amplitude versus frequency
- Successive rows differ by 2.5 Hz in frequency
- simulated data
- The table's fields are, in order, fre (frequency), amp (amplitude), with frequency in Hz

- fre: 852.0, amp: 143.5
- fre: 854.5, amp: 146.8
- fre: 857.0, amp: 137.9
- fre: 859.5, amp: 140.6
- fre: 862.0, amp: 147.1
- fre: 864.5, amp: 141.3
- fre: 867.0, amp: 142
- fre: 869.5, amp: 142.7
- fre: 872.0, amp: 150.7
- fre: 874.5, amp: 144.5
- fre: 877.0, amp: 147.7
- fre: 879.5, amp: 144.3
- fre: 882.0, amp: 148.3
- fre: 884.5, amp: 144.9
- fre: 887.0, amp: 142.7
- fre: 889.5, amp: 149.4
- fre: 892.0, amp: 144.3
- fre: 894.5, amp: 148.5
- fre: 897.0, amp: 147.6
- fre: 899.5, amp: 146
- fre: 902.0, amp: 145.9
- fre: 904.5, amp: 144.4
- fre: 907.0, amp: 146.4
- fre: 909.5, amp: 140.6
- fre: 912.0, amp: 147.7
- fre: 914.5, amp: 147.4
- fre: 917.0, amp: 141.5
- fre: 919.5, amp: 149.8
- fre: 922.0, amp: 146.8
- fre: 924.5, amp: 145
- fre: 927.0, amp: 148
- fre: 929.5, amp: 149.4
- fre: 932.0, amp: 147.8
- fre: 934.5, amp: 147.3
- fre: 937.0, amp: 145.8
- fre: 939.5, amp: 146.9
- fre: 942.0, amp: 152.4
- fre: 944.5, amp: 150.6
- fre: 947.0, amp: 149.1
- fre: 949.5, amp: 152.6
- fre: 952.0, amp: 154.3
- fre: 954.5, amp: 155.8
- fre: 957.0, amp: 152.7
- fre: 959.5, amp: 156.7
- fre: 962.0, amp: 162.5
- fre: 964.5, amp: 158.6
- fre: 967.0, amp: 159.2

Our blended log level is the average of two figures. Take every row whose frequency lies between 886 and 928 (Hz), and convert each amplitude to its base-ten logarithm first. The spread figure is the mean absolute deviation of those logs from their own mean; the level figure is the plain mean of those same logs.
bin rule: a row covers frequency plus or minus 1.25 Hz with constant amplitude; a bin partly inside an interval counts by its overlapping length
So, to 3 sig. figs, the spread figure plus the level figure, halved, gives 1.09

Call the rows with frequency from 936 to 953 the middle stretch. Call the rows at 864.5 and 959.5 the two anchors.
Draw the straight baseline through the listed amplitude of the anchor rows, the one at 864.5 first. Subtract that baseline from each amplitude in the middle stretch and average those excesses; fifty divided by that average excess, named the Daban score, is -12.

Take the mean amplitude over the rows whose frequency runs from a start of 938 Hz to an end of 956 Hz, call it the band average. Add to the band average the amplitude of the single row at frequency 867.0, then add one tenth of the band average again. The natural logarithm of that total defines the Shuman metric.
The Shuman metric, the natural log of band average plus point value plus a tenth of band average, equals 5.73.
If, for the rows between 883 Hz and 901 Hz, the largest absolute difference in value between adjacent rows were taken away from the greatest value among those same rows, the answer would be 143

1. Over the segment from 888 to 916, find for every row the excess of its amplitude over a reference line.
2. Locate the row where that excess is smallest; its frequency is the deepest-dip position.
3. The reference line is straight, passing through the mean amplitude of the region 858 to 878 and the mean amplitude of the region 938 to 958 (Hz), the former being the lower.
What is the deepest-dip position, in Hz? 909.5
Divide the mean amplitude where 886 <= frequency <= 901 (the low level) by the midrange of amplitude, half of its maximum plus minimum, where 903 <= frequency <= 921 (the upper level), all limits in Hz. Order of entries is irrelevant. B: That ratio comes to 1.01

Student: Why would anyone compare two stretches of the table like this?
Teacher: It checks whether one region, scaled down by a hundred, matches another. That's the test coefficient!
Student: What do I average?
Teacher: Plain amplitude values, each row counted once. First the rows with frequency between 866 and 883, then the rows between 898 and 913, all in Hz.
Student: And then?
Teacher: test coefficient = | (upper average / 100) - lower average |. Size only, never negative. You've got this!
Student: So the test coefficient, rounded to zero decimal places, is 144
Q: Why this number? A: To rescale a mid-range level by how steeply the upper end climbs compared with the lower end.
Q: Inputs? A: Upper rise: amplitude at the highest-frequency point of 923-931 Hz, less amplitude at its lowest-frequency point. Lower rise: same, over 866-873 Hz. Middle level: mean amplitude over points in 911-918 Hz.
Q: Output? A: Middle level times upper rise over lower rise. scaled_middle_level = 74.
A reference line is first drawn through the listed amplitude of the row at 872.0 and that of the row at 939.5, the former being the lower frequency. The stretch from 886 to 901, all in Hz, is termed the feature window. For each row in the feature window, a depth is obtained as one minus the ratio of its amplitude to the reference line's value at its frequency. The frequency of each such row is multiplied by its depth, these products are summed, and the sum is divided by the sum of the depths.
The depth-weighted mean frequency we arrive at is 891.9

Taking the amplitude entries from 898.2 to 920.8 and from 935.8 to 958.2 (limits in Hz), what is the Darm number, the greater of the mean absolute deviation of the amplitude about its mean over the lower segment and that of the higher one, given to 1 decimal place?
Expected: 2.7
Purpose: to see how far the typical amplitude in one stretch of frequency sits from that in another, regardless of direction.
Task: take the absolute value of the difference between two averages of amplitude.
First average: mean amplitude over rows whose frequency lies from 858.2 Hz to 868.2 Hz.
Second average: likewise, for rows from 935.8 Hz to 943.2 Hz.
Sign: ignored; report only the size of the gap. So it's 5.6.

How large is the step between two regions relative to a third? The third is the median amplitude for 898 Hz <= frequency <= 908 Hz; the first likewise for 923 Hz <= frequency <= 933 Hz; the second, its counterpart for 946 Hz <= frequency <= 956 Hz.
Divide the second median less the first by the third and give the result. 0.038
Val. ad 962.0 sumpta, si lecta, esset 162.5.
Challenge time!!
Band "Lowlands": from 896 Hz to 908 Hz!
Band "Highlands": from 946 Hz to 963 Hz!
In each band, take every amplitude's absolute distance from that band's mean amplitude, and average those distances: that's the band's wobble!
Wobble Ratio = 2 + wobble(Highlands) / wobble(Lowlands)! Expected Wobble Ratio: 6.0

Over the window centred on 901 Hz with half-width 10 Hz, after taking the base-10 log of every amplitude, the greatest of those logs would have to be 2.17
